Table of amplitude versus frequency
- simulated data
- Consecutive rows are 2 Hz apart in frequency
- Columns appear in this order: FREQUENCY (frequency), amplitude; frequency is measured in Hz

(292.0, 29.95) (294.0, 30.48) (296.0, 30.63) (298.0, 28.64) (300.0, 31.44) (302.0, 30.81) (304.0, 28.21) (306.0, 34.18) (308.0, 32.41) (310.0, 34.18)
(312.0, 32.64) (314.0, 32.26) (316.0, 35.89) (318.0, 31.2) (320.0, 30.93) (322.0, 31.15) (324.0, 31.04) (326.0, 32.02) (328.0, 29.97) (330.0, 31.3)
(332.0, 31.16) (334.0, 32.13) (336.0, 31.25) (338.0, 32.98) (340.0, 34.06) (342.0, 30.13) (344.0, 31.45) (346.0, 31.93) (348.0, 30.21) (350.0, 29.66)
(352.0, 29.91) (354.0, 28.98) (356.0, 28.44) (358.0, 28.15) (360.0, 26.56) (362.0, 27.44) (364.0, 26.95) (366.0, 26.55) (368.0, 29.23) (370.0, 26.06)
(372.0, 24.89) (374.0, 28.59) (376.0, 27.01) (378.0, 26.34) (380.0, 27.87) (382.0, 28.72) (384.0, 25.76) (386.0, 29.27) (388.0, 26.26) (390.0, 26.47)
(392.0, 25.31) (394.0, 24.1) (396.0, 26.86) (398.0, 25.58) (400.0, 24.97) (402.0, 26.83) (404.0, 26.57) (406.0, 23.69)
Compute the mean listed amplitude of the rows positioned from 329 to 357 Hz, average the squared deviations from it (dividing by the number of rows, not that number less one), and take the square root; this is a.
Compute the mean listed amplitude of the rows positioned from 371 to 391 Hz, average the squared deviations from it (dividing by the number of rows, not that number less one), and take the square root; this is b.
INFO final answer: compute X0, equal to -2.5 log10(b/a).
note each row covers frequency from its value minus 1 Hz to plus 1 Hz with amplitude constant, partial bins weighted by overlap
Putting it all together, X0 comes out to 0.09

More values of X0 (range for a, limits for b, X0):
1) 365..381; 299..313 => -0.40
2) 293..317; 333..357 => 0.33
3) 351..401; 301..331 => -0.18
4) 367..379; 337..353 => -0.01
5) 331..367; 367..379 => 0.41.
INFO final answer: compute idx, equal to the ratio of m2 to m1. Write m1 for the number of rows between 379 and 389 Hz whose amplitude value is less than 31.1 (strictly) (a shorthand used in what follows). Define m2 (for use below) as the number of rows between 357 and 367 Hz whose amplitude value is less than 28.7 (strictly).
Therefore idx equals 1.00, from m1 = 5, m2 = 5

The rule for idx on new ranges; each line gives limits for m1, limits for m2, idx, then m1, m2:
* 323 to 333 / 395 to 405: 2.50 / 2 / 5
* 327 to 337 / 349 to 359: 2.00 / 1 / 2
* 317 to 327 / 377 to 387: 1.50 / 2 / 3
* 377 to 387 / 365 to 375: 0.80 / 5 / 4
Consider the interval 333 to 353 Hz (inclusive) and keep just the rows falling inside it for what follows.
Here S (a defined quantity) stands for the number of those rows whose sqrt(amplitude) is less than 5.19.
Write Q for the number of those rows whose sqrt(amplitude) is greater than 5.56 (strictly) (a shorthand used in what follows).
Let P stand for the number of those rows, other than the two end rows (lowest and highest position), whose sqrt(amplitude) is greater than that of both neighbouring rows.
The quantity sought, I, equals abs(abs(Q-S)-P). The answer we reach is 4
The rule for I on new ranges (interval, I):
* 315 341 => 8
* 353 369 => 1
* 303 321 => 5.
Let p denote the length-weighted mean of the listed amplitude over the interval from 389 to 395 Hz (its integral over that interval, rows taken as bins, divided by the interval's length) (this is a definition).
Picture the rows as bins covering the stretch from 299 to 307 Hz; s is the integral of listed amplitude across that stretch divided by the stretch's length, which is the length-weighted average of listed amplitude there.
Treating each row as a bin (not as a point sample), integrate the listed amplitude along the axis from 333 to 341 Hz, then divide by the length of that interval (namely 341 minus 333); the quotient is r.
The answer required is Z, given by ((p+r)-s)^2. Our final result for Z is 715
